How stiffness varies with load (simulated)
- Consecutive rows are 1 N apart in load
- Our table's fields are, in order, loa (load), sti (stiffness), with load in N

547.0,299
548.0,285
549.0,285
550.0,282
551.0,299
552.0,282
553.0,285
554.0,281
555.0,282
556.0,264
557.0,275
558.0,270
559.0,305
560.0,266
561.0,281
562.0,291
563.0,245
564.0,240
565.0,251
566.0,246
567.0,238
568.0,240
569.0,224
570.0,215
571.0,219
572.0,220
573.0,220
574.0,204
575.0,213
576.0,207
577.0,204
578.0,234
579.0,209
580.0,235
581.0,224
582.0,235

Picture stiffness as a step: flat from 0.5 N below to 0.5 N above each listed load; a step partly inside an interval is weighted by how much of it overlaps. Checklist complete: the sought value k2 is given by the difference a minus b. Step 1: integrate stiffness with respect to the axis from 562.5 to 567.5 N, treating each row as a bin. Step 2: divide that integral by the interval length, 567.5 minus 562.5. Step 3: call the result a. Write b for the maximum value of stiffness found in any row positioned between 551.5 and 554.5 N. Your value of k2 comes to -41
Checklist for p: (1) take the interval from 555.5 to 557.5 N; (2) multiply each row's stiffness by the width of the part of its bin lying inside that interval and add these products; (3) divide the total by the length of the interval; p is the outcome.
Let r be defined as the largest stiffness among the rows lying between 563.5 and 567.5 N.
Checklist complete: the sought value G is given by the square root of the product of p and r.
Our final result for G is 260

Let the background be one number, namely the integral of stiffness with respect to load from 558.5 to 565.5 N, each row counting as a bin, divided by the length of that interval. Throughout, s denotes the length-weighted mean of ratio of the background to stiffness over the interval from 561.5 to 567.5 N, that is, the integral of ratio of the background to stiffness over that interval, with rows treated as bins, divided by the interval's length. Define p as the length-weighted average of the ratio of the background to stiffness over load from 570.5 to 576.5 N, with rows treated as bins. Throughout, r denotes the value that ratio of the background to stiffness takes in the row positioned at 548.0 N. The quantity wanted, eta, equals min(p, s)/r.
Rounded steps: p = 1.26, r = 0.94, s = 1.07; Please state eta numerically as 1.14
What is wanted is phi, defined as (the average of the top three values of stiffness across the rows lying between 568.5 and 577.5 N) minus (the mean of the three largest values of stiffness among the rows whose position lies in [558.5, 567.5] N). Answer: -71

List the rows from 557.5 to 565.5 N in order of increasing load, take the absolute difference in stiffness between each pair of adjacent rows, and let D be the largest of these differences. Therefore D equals 46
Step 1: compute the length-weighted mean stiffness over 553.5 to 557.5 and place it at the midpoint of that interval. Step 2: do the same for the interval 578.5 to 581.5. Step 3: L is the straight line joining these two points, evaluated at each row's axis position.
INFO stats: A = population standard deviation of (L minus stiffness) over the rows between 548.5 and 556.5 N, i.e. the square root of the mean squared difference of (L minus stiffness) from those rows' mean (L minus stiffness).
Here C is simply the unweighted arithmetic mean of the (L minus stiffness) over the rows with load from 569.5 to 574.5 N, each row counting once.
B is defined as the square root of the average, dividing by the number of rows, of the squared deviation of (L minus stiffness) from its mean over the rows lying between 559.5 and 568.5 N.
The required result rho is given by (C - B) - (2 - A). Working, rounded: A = 7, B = 14.7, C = 24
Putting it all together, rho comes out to 14.7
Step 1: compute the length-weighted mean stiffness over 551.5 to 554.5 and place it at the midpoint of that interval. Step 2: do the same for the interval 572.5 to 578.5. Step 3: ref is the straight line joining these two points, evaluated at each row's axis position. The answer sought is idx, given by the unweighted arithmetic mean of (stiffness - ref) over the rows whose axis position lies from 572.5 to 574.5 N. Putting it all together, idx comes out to -8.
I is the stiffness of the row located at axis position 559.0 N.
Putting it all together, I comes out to 305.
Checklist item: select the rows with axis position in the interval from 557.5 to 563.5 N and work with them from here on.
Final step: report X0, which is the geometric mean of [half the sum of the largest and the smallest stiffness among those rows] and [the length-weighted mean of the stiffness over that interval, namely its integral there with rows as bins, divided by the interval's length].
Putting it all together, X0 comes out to 276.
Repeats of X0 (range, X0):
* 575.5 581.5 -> 219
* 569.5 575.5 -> 214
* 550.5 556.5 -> 282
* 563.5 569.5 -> 239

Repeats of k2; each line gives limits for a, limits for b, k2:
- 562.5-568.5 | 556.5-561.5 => -62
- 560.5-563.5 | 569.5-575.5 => 52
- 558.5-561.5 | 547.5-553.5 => -15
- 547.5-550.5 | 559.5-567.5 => -7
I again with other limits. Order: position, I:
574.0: 204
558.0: 270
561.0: 281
